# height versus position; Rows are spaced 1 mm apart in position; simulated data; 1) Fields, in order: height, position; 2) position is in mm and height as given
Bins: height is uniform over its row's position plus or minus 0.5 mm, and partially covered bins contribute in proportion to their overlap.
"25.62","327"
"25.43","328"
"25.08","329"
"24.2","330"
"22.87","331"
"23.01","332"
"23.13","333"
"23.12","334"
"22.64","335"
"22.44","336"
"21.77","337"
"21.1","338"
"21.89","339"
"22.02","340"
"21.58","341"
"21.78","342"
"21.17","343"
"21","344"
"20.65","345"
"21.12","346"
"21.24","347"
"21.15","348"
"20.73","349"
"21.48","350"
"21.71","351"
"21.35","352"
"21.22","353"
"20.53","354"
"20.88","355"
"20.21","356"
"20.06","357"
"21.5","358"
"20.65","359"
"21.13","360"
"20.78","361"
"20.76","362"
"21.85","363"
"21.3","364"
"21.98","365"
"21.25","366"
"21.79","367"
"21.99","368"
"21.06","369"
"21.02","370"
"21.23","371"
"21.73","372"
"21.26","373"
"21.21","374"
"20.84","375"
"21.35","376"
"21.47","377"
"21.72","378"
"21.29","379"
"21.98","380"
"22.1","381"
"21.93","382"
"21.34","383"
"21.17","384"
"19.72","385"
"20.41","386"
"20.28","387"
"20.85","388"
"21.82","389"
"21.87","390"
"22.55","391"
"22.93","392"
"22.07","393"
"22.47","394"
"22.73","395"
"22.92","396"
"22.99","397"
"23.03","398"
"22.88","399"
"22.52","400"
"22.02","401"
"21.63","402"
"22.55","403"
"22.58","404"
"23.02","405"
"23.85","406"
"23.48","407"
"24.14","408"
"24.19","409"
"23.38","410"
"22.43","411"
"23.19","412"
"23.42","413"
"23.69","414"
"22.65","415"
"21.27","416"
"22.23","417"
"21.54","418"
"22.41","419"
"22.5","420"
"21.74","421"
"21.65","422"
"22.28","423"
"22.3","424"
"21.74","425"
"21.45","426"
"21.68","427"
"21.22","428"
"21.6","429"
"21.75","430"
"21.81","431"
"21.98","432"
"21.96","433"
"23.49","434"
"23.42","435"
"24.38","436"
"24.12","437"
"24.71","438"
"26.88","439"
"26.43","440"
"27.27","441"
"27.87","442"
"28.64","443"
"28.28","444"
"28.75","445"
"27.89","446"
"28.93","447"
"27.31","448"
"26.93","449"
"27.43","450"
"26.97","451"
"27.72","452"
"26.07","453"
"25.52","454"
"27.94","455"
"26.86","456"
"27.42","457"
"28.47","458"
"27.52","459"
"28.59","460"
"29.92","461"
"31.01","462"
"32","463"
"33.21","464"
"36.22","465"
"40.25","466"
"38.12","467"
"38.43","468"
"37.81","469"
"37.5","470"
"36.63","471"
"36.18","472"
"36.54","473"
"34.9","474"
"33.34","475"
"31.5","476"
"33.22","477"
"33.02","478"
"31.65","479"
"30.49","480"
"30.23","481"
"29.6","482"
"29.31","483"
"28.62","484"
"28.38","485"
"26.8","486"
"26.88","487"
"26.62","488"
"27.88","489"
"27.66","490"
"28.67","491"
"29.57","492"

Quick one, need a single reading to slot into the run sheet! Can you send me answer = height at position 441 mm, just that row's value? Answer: 27.27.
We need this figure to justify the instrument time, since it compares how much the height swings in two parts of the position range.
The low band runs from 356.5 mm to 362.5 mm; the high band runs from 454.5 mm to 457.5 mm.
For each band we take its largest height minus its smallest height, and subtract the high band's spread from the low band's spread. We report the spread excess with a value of 0.4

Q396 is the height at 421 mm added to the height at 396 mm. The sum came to 45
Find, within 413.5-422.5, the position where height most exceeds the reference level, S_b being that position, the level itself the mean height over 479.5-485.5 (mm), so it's 414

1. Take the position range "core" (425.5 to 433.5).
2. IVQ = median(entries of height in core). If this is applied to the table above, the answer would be 21.7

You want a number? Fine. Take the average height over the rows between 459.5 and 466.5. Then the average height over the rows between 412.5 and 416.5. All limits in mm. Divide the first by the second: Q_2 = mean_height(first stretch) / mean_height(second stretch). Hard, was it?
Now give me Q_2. 1.45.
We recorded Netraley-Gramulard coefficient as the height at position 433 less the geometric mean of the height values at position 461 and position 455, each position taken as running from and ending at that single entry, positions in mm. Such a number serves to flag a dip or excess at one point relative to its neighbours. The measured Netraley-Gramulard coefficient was -7.0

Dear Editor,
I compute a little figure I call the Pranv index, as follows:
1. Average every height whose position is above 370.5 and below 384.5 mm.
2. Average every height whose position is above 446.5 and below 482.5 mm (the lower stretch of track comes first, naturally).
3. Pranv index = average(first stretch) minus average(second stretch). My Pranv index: -10.1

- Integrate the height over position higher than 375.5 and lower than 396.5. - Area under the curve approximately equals 455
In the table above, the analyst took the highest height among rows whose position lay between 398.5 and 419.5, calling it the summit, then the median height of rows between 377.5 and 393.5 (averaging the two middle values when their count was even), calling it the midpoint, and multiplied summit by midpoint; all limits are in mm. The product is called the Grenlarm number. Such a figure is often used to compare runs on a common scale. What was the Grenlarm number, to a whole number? 527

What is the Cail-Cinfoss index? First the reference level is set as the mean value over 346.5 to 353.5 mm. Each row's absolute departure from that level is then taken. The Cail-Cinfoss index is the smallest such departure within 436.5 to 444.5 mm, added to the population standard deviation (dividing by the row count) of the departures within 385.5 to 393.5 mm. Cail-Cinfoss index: 3.2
